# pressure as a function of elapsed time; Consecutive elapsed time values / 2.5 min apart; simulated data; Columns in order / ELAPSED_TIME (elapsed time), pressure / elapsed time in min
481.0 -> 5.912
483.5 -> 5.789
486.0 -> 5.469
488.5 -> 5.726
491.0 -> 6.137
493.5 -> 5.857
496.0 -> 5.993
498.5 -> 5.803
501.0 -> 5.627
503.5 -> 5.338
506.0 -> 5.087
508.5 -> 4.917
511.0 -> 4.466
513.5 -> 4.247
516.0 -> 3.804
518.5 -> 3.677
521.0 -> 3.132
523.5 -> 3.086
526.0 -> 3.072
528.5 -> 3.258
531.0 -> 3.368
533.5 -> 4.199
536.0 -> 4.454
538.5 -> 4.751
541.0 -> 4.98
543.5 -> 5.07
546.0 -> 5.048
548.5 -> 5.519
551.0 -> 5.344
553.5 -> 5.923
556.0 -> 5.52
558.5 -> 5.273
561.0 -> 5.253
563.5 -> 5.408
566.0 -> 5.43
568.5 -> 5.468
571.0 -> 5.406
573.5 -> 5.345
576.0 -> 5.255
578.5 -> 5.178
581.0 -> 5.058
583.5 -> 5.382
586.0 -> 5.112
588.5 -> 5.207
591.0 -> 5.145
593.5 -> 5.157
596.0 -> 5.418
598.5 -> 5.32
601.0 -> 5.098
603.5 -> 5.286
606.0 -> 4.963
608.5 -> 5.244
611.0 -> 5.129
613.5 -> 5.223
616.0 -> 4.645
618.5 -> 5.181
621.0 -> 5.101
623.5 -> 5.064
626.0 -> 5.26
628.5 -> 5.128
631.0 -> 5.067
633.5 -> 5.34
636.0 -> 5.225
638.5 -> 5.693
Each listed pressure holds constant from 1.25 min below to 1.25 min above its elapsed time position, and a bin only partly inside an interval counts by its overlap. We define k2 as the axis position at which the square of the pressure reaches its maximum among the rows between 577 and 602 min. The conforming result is 596.0 min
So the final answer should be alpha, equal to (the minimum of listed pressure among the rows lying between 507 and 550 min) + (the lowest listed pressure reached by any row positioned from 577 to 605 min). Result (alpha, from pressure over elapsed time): 8.1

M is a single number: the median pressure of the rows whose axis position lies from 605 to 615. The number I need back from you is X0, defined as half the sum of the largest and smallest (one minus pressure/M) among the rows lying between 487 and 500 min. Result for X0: -0.15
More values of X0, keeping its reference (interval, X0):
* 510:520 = 0.21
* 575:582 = 0.00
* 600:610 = 0.01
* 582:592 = -0.01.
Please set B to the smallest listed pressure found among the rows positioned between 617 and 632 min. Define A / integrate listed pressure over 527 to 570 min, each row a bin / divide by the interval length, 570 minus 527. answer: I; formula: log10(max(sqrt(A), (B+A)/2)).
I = 0.700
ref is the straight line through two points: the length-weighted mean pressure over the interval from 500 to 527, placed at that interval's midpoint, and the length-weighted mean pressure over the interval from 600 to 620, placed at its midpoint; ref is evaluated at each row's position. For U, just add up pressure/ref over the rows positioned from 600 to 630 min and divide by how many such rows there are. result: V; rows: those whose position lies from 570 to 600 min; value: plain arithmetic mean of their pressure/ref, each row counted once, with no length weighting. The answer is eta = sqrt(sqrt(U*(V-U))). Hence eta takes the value 0.538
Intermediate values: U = 0.99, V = 1.08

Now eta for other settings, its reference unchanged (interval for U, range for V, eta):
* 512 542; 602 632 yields 0.556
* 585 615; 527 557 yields 0.411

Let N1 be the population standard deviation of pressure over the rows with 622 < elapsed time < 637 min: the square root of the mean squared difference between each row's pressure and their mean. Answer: 0.10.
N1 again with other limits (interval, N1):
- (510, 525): 0.51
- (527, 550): 0.74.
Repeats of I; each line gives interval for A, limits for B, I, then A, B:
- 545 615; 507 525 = 0.622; 5.29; 3.086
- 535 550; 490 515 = 0.664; 4.99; 4.247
